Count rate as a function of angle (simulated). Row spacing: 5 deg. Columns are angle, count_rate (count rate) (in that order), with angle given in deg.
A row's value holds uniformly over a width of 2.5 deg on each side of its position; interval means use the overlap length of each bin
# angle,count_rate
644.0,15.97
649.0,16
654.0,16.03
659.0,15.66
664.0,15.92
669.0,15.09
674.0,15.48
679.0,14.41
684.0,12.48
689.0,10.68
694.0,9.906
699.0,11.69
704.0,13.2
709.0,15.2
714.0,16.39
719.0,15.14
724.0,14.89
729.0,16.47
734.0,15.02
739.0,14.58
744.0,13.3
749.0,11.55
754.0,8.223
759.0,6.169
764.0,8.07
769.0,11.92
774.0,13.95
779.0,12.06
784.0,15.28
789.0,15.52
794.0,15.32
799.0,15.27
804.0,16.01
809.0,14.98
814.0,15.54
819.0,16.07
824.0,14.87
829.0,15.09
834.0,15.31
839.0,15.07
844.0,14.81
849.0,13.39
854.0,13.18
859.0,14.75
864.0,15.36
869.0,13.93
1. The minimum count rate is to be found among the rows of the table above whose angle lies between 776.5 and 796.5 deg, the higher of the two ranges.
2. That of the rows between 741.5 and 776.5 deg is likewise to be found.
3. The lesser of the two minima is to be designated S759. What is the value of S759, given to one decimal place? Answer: 6.2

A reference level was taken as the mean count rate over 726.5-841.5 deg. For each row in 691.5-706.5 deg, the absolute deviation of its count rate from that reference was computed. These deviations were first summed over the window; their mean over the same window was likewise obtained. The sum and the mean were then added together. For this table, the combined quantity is 8.5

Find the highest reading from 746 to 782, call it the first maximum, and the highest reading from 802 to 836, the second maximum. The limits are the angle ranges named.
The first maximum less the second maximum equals -2.1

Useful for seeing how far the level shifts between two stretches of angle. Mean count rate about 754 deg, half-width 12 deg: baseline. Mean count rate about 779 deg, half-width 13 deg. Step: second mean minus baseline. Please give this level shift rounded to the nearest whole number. 4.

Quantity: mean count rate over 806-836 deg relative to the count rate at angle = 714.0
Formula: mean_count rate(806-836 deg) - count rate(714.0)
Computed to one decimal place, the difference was -1.1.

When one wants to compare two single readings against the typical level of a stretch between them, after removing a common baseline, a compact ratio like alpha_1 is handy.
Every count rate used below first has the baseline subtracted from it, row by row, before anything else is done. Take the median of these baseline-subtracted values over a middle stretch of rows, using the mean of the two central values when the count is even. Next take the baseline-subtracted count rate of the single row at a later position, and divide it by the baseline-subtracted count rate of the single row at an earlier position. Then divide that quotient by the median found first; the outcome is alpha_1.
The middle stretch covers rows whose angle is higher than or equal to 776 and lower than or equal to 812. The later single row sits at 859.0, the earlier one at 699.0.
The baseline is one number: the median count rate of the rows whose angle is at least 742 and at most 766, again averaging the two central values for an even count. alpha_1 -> 0.27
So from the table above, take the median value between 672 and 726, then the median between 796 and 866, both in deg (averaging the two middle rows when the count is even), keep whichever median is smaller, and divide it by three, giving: 4.8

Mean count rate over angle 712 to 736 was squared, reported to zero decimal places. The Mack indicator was 243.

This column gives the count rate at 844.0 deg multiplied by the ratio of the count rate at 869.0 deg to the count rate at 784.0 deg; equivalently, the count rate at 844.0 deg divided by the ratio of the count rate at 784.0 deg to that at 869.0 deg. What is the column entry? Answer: 14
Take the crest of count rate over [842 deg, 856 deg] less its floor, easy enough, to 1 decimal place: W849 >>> 1.6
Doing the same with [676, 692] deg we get 3.7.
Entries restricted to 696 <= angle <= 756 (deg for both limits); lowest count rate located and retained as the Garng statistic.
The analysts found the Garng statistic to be 8.223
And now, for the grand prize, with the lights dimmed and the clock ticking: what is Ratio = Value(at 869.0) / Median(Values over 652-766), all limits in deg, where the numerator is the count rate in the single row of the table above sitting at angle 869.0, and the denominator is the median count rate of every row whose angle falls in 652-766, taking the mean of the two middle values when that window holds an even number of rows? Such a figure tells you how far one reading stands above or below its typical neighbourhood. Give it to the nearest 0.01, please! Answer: 0.96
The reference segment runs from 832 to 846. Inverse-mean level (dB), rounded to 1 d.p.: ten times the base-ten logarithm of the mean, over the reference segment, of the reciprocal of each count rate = -11.8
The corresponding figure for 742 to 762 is -9.5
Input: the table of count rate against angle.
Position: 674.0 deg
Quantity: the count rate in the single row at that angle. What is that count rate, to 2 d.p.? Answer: 15.48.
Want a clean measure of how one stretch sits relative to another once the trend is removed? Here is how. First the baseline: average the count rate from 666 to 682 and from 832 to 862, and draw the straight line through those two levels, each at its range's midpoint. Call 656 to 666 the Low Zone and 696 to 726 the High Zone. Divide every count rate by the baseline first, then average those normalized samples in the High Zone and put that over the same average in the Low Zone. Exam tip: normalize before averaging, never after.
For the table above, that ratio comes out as 0.92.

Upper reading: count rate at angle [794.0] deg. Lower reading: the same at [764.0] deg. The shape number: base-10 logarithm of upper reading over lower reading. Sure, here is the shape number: 0.28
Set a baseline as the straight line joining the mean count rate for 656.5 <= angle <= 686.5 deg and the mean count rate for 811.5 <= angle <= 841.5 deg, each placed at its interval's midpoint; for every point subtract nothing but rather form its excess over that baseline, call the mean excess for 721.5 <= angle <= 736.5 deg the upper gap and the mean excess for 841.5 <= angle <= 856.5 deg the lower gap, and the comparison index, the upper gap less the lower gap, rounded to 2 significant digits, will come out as 2.0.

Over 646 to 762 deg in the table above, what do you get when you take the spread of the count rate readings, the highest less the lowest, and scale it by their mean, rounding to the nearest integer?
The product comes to 140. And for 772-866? 59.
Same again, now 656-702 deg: 81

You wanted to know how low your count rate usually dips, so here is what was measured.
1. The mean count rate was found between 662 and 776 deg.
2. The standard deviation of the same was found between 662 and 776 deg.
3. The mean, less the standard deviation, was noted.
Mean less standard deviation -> 10.2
